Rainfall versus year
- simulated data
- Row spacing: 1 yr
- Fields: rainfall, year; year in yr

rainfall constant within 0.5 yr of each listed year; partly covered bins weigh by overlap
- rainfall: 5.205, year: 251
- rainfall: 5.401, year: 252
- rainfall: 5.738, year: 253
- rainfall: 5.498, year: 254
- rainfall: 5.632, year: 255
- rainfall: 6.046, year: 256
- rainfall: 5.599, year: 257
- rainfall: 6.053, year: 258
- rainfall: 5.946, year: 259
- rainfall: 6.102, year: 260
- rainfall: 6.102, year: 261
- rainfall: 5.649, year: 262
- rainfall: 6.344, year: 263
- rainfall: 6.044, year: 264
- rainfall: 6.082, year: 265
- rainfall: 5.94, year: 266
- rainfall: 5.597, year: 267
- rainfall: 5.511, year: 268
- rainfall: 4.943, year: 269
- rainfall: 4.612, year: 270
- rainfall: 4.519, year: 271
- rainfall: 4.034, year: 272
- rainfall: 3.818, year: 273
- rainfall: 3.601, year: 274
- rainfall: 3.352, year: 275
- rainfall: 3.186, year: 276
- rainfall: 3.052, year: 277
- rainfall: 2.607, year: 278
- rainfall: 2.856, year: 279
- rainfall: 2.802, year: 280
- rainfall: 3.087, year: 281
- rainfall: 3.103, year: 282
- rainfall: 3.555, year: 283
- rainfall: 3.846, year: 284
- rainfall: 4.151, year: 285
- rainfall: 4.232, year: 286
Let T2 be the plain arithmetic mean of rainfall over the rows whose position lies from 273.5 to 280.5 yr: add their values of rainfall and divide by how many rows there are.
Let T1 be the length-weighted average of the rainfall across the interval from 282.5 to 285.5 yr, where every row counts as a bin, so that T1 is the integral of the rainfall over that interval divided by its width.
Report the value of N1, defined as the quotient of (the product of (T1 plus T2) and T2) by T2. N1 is 6.9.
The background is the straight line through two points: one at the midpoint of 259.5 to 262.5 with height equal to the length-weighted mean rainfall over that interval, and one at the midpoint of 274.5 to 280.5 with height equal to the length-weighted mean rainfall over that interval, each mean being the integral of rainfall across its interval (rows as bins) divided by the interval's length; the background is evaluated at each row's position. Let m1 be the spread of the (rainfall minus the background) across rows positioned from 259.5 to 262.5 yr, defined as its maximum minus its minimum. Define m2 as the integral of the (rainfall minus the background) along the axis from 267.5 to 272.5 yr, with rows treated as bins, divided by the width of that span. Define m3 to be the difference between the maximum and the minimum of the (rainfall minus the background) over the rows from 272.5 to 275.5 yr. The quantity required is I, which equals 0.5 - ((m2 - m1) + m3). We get 0.27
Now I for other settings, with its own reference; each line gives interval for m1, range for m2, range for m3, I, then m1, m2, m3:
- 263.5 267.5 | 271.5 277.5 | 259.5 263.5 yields -0.11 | 0.26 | -0.01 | 0.9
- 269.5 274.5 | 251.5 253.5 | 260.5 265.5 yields 1.82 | 0.38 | -1.91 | 1.0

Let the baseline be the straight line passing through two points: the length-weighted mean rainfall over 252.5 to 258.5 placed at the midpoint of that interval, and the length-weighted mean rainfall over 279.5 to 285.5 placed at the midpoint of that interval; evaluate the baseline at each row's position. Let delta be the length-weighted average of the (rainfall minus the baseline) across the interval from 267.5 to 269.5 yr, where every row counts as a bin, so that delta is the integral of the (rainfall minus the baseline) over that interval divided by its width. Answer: 0.6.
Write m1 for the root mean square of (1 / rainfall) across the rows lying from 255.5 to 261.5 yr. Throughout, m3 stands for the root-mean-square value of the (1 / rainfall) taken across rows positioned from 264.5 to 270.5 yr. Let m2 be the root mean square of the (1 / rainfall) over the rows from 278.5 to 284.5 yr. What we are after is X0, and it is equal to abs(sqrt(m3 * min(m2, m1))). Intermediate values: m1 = 0.168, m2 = 0.318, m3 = 0.19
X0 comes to 0.18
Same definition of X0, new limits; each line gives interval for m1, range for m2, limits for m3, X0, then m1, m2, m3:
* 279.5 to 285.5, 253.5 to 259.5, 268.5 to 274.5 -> 0.20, 0.300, 0.173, 0.24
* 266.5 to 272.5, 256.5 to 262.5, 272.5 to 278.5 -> 0.23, 0.209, 0.170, 0.31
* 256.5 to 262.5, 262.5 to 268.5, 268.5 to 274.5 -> 0.20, 0.170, 0.170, 0.24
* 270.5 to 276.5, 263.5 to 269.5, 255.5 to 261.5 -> 0.17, 0.272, 0.177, 0.17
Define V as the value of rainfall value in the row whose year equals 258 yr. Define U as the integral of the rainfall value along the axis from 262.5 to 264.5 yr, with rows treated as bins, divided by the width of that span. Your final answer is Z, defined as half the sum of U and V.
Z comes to 6.1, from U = 6.2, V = 6.053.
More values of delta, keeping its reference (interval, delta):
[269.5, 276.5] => -0.4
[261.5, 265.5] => 1.0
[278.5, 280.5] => -0.9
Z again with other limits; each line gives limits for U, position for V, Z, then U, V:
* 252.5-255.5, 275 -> 4.5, 5.6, 3.352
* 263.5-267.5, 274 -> 4.8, 5.9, 3.601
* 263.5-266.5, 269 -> 5.5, 6.0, 4.943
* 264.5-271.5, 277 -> 4.2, 5.3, 3.052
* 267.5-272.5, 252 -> 5.1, 4.7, 5.401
